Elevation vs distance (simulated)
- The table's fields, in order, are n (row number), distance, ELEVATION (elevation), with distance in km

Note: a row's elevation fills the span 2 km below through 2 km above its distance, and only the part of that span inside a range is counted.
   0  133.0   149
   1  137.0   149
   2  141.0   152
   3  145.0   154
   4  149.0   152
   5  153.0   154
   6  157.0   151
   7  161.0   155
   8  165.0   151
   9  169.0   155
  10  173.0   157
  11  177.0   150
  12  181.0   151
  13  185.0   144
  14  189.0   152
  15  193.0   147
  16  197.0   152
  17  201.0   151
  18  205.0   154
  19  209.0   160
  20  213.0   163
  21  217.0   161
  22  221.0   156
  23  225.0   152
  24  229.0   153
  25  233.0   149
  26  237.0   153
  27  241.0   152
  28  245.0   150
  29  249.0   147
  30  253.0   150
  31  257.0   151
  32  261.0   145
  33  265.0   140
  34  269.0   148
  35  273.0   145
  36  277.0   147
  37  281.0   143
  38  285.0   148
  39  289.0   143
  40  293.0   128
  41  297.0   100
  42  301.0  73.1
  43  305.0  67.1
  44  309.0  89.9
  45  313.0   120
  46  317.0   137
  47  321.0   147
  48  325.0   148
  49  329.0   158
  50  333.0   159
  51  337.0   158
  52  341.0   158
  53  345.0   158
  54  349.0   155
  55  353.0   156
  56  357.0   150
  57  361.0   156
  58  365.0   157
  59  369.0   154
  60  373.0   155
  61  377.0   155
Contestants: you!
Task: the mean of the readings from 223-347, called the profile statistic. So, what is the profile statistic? 139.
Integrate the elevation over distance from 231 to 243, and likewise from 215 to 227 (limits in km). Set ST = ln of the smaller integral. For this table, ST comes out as 7.50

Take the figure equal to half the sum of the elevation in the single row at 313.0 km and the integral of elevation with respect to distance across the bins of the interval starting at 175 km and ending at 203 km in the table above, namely 2154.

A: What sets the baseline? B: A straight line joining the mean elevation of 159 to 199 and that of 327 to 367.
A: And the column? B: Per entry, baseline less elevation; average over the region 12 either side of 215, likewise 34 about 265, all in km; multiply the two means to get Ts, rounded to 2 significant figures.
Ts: -55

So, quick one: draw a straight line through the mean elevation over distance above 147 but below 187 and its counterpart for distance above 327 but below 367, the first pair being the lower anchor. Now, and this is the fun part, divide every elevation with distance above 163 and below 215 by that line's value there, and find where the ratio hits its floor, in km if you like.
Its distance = 185.0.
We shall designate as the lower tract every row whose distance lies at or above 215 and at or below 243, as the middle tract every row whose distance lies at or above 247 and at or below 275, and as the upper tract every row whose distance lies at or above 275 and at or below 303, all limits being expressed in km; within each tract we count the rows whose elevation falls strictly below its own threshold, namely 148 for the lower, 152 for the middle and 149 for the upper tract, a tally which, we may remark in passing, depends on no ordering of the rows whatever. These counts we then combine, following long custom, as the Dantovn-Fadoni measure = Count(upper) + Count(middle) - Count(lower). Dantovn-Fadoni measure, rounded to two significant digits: 14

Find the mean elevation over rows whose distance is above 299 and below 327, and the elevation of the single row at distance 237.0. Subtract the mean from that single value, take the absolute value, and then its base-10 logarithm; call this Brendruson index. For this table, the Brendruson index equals 1.6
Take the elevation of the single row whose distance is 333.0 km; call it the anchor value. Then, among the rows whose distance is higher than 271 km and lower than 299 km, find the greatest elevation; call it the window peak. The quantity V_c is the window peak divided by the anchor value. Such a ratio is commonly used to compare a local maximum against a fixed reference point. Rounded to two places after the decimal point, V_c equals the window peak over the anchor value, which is 0.93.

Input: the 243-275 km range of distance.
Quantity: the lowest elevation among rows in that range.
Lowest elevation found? 140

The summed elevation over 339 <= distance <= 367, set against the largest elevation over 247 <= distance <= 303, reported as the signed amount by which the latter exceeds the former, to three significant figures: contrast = -939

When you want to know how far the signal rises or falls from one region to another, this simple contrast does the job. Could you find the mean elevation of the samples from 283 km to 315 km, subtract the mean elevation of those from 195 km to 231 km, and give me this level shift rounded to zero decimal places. -47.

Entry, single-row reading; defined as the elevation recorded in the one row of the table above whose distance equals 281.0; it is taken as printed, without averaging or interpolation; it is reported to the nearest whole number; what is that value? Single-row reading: 143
